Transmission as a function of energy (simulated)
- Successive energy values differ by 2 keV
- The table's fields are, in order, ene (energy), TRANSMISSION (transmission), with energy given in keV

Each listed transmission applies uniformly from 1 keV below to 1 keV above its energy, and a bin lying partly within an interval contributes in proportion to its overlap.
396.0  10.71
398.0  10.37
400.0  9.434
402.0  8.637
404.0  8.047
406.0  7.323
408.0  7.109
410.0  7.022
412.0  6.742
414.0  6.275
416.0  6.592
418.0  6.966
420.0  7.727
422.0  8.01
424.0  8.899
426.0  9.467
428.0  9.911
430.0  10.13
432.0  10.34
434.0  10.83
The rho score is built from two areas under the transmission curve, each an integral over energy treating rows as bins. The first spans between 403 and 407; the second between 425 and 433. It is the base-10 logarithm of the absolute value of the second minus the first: 1.7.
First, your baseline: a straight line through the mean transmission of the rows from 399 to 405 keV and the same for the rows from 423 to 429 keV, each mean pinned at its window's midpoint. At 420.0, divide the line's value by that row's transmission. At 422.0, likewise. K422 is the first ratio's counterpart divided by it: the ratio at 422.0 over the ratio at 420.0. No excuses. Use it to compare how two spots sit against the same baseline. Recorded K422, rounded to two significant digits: 0.97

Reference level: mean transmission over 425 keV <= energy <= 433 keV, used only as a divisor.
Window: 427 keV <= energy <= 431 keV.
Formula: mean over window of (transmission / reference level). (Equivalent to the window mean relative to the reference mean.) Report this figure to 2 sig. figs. 1.0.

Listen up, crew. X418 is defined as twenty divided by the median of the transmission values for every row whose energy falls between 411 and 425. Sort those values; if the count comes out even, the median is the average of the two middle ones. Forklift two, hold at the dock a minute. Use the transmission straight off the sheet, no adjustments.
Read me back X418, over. 2.9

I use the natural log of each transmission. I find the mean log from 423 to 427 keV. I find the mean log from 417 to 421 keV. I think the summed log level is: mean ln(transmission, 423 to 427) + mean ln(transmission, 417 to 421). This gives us 4.21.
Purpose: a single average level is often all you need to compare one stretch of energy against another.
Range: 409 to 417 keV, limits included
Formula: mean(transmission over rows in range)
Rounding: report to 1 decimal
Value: 6.7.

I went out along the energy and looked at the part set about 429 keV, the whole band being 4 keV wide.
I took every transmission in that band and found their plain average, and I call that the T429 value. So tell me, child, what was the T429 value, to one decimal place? 10.0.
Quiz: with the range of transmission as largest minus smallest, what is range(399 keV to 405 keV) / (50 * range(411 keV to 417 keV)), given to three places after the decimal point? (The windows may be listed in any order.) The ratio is 0.059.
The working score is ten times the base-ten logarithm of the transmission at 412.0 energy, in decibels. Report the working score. 8.3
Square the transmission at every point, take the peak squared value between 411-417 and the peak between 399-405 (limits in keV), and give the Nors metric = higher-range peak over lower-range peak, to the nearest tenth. 0.5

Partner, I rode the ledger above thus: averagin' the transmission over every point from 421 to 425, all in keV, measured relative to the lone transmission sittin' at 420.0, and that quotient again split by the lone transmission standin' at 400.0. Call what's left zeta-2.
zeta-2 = 0.116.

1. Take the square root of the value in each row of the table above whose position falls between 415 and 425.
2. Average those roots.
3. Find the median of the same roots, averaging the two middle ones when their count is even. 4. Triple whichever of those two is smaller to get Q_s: 8.28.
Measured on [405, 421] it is 7.92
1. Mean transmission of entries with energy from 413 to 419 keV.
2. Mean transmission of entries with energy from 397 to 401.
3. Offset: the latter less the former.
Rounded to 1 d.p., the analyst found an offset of 3.3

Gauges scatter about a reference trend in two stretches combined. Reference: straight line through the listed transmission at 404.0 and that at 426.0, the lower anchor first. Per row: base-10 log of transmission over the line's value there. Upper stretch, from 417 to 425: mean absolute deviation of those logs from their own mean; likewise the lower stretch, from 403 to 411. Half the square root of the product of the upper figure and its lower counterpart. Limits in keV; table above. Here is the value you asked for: 0.0123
